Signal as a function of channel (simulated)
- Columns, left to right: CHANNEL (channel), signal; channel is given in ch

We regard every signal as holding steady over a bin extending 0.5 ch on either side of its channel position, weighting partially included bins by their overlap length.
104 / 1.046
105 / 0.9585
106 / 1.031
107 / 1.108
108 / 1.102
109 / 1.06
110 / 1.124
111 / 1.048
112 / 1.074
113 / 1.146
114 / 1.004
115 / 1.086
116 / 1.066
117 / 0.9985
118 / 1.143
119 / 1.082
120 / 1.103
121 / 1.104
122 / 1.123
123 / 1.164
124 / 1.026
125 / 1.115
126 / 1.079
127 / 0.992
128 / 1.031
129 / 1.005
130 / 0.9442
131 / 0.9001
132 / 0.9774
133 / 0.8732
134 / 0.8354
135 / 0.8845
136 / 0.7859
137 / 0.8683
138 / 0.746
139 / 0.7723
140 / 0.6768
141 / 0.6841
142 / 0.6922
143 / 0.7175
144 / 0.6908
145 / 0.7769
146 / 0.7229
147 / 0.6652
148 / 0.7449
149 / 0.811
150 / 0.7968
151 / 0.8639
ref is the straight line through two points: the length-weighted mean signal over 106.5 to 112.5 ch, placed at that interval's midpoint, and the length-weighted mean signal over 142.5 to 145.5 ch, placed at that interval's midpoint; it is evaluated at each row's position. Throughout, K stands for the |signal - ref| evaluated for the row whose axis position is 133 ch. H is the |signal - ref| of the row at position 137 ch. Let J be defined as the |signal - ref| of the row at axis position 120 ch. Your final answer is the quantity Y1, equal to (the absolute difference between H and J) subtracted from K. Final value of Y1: -0.03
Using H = 0.07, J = 0.13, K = 0.03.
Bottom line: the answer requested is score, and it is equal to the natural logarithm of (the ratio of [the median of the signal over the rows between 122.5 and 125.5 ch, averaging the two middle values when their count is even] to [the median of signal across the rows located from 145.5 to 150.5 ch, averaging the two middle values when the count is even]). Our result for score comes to 0.40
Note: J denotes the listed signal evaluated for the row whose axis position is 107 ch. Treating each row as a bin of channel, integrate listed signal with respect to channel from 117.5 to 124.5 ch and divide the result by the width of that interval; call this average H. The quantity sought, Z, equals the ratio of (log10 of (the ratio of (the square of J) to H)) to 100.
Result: 0.0005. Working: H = 1.11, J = 1.108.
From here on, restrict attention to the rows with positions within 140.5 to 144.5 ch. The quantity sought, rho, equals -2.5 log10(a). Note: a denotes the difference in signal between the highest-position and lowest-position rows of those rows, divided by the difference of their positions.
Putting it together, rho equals 6.6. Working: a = 0.0022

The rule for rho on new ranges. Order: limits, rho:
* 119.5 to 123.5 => 4.2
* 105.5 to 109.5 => 5.0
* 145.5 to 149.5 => 3.8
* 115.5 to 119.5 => 5.7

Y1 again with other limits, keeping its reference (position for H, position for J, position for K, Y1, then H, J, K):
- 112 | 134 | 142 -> 0.05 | 0.01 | 0.00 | 0.06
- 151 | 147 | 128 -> -0.04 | 0.21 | 0.03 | 0.14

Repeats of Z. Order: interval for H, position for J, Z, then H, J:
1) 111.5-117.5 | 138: -0.0028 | 1.06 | 0.746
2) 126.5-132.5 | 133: -0.0011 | 0.97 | 0.8732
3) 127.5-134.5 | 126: 0.0009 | 0.94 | 1.079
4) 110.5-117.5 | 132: -0.0005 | 1.06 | 0.9774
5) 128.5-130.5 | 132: -0.0001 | 0.97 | 0.9774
